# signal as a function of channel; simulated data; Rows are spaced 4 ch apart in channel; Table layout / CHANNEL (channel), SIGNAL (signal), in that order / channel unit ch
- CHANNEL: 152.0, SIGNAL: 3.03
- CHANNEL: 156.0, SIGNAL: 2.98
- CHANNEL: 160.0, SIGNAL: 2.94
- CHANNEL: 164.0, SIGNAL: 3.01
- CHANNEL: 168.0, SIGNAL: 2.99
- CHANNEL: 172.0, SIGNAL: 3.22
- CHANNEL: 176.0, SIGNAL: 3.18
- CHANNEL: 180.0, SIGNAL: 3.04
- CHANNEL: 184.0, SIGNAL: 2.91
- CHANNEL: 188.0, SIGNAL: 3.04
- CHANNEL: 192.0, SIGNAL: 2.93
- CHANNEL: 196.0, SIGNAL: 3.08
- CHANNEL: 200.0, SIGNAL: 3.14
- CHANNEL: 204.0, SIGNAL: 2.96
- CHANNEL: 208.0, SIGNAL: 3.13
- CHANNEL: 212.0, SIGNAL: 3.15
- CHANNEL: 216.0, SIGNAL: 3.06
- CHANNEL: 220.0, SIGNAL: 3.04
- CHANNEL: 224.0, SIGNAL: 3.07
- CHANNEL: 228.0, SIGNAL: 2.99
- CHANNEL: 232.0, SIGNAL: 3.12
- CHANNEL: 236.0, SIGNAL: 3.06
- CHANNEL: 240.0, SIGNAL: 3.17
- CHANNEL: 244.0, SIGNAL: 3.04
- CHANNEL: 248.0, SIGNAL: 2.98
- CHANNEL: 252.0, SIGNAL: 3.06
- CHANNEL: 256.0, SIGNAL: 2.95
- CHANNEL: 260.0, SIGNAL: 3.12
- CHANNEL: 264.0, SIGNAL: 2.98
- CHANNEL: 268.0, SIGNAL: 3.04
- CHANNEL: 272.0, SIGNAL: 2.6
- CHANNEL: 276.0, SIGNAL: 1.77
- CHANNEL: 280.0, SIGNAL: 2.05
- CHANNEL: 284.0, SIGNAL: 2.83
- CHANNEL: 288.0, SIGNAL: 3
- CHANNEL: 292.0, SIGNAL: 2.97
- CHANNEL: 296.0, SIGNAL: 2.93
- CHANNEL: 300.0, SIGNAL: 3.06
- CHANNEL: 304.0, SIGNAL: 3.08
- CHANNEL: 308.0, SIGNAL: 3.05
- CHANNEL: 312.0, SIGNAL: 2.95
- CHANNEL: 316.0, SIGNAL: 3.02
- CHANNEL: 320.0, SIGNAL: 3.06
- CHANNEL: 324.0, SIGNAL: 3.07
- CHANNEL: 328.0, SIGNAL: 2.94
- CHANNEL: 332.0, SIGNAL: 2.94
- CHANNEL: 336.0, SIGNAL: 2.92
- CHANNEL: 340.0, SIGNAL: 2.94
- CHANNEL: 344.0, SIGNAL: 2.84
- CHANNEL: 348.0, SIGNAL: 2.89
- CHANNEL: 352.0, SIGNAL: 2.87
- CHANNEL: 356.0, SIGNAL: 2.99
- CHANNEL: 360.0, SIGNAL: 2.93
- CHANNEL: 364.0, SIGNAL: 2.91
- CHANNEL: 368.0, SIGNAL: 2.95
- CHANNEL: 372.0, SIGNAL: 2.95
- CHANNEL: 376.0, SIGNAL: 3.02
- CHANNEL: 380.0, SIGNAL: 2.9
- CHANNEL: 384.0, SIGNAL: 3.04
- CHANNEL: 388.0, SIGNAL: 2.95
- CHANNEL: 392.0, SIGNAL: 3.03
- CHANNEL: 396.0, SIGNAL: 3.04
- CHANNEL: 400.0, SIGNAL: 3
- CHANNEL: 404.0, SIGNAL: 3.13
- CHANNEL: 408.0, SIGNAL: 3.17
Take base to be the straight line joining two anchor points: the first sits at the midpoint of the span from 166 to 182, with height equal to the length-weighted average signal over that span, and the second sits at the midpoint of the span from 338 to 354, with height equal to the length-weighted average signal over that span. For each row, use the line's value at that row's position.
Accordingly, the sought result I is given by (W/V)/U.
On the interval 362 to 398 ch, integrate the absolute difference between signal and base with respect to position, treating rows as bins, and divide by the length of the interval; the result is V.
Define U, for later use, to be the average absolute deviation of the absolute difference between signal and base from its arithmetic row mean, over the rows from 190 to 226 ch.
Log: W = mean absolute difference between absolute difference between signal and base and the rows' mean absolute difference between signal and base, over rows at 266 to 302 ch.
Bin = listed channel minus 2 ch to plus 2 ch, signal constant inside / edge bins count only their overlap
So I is 59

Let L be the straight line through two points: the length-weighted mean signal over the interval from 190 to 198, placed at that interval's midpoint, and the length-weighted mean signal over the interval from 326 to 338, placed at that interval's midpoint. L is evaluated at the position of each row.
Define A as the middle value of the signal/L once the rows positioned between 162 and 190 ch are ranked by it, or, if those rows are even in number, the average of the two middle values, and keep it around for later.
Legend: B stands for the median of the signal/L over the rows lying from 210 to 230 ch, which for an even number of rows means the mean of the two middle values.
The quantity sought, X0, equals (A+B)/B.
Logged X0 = 1.99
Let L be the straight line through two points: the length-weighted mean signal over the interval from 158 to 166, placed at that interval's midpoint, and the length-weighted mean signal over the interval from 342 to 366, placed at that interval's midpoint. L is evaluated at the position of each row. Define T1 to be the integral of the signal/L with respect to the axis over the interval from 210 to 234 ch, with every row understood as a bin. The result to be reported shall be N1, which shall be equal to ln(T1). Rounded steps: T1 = 25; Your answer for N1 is 3.22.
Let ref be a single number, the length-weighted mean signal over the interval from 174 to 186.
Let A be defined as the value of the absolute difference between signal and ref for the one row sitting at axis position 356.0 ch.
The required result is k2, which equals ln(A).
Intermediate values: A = 0.053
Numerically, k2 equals -2.9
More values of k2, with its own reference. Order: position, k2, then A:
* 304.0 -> -3.3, 0.037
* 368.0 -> -2.4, 0.093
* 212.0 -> -2.2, 0.107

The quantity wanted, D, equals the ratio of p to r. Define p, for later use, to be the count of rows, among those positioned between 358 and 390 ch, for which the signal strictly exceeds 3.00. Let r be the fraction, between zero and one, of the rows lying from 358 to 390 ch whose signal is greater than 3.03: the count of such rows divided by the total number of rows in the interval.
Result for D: 16.0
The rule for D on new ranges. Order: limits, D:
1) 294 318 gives 8.0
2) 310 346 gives 13.5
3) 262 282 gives 5.0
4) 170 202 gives 8.0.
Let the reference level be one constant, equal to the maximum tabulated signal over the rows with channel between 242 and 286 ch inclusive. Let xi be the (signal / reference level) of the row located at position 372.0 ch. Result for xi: 0.95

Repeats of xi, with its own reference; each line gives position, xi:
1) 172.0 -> 1.03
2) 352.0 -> 0.92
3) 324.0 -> 0.98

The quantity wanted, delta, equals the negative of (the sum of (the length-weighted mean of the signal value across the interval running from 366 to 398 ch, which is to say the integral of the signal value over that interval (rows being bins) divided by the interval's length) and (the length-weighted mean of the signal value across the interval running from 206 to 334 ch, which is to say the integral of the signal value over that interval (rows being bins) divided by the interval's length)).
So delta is -5.93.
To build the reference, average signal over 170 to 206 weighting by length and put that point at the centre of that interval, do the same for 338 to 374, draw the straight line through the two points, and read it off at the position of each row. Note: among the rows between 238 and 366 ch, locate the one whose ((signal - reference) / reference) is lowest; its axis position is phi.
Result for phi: 276.0 ch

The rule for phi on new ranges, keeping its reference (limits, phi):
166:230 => 184.0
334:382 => 344.0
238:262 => 256.0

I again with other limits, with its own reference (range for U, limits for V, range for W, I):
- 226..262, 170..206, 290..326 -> 15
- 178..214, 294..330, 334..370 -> 7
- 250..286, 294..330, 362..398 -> 2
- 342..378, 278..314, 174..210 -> 6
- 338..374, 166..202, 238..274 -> 29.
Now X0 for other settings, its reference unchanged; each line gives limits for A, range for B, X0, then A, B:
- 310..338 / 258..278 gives 2.00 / 1.00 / 1.004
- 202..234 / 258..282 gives 2.09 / 1.02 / 0.940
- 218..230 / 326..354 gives 2.02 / 1.02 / 0.996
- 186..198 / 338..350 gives 2.02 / 1.01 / 0.988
